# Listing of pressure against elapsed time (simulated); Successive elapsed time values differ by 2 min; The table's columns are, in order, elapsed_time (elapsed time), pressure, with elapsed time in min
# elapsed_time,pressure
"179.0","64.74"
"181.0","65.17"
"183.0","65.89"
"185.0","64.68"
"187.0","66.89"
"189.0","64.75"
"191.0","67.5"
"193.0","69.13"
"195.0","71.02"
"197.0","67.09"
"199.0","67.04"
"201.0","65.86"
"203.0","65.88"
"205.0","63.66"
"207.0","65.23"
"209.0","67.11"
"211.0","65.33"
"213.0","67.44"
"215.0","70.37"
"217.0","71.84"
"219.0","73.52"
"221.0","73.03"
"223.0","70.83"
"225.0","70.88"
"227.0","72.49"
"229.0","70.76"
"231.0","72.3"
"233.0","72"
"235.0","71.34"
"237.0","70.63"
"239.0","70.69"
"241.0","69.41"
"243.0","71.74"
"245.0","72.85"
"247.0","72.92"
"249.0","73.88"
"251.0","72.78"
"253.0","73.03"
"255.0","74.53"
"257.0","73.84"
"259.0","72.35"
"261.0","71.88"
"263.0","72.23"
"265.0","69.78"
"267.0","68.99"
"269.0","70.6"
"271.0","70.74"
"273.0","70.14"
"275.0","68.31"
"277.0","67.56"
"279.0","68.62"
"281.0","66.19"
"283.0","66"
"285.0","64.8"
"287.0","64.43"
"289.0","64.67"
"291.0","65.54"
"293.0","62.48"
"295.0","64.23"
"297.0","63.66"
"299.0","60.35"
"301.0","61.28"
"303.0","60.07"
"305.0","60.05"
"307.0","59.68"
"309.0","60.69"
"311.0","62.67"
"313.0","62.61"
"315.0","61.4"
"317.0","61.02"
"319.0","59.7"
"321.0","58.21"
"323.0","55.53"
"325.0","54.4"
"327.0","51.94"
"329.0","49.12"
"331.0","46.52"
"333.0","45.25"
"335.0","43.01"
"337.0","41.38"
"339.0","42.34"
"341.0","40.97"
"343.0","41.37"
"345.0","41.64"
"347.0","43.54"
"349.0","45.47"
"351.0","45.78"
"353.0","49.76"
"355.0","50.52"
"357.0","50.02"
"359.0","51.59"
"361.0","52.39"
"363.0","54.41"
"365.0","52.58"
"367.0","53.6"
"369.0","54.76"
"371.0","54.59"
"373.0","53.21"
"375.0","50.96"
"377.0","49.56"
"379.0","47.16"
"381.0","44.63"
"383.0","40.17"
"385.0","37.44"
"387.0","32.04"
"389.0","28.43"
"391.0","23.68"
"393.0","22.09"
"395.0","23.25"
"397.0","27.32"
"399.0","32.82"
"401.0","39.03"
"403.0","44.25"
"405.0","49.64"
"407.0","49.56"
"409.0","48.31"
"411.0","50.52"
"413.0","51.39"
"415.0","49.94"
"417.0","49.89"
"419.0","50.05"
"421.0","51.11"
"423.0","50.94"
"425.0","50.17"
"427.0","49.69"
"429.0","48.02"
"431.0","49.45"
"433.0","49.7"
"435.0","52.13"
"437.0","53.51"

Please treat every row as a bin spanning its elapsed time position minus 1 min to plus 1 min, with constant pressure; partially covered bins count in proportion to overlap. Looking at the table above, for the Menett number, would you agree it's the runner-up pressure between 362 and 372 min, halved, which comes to 27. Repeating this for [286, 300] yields 32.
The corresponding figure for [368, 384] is 27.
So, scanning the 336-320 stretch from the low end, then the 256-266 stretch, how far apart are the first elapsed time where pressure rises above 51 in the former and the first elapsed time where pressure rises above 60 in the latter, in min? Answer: 64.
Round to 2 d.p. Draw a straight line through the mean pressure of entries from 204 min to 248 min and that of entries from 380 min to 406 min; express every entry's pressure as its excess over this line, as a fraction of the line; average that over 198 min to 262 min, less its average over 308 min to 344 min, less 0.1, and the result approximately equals -0.14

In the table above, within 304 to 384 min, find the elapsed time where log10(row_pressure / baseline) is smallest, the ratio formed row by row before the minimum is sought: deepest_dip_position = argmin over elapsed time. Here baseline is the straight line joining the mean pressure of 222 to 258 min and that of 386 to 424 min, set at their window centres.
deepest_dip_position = 337.0 min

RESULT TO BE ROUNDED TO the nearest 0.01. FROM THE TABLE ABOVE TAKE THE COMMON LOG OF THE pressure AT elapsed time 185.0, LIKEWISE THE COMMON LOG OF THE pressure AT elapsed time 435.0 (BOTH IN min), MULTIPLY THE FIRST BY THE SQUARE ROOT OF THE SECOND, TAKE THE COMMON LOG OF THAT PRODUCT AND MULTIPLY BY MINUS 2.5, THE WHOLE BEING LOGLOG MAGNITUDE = -0.94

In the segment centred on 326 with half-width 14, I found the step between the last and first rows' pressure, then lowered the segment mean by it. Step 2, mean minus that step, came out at 73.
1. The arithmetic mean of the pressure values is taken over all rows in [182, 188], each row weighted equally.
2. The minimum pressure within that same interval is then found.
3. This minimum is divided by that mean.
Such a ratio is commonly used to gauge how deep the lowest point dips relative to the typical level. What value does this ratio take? 0.983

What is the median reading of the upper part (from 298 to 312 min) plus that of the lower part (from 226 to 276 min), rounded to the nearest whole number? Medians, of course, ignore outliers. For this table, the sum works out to 132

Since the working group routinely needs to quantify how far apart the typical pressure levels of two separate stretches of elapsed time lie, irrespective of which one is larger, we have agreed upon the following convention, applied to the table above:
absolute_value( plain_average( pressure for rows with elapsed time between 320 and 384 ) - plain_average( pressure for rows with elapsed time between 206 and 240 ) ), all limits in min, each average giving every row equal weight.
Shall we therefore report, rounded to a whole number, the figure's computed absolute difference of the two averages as 22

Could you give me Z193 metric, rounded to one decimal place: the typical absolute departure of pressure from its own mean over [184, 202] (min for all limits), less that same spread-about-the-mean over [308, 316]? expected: 0.6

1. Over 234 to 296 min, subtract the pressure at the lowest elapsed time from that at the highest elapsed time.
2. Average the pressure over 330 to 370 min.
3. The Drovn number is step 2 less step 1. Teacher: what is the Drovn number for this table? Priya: 54.5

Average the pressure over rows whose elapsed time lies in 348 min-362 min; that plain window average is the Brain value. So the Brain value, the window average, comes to 49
